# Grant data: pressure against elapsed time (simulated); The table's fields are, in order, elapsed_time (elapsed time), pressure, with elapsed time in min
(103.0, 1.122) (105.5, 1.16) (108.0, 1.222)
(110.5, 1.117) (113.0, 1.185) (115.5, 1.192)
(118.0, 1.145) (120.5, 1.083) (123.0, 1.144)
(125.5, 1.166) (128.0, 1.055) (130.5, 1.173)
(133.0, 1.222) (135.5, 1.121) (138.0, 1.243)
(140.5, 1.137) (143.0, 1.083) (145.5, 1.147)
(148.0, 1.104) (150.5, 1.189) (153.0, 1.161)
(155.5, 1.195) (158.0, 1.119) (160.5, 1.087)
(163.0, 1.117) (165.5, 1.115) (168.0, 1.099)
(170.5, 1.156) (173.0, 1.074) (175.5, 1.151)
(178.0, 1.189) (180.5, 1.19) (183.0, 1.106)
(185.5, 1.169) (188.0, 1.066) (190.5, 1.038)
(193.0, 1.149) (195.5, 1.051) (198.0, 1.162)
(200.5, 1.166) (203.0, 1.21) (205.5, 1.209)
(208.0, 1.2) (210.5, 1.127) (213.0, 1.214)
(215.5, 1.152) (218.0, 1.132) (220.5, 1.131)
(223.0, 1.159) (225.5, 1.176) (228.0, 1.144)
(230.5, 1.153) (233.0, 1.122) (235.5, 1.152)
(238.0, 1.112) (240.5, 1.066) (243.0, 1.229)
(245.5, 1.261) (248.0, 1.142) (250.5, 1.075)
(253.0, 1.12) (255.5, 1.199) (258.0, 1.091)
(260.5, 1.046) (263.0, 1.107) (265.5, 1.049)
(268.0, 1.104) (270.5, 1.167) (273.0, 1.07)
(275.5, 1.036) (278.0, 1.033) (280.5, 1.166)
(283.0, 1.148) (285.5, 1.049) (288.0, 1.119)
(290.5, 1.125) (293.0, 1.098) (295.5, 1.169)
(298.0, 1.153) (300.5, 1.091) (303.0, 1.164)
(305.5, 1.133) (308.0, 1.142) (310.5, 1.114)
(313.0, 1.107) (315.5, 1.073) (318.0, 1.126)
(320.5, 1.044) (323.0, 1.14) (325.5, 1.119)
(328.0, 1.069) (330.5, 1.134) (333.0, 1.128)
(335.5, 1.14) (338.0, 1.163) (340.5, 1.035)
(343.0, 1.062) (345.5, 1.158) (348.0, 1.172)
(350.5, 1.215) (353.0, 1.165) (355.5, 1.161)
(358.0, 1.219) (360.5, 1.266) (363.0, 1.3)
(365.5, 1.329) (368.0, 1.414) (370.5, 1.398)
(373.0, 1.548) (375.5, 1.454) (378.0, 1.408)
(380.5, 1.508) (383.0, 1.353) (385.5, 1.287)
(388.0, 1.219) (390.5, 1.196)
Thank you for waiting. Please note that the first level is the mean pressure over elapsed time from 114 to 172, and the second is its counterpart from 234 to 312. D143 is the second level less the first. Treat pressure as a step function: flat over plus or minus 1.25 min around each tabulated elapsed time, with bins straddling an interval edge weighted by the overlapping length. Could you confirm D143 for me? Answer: -0.021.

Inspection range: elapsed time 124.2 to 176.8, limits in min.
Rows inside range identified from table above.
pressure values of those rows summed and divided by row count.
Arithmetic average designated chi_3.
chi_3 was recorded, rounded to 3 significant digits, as 1.14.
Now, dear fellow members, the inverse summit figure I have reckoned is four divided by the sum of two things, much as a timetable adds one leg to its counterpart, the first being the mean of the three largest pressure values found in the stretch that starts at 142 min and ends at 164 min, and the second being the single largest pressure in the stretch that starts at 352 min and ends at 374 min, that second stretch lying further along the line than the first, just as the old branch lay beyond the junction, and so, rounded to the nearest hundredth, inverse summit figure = 1.47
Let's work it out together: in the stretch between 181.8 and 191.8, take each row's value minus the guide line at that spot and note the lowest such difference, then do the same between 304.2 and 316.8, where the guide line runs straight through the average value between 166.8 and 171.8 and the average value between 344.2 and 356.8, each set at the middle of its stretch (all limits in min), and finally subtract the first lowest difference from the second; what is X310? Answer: 0.00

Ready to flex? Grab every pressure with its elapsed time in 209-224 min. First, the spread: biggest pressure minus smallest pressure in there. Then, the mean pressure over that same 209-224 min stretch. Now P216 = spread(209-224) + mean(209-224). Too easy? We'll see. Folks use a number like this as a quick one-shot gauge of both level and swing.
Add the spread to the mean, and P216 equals 1.24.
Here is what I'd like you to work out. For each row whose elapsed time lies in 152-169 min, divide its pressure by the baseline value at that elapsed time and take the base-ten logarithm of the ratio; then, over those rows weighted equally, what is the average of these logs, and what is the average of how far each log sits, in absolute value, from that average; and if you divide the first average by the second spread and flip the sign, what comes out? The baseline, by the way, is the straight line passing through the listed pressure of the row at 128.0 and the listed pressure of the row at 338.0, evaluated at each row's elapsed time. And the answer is -1.9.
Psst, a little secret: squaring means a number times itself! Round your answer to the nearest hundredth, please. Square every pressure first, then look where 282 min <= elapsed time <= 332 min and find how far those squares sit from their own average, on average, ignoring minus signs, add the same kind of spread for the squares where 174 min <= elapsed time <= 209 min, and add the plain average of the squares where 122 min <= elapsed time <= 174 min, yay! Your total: 1.47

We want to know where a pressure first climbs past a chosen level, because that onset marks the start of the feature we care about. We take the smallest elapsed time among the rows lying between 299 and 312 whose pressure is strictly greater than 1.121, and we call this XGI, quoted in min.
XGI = 303.0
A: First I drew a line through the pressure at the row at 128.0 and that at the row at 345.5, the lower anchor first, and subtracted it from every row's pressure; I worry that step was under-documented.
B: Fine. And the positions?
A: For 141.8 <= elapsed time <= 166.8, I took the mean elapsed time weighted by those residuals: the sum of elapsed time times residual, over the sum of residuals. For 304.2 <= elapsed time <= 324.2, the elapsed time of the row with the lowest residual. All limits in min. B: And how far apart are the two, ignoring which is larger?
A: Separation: 167.0 min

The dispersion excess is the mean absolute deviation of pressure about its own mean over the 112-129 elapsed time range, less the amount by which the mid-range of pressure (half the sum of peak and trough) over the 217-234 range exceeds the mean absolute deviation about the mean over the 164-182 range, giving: -1.07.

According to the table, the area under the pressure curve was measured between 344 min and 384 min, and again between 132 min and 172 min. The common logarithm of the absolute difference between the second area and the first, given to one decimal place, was 0.8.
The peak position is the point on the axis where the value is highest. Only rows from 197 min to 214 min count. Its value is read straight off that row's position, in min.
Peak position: 213.0 min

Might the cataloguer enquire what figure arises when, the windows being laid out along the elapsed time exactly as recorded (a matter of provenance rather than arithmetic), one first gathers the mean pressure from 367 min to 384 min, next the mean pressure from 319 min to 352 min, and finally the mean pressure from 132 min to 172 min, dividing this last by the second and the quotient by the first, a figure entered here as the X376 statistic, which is 0.71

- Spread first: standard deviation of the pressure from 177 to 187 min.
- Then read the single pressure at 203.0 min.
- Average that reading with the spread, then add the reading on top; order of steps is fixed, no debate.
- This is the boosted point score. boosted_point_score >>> 1.83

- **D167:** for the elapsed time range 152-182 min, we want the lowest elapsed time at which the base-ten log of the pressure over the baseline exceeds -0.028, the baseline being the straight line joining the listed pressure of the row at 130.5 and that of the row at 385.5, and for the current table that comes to 153.0 min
